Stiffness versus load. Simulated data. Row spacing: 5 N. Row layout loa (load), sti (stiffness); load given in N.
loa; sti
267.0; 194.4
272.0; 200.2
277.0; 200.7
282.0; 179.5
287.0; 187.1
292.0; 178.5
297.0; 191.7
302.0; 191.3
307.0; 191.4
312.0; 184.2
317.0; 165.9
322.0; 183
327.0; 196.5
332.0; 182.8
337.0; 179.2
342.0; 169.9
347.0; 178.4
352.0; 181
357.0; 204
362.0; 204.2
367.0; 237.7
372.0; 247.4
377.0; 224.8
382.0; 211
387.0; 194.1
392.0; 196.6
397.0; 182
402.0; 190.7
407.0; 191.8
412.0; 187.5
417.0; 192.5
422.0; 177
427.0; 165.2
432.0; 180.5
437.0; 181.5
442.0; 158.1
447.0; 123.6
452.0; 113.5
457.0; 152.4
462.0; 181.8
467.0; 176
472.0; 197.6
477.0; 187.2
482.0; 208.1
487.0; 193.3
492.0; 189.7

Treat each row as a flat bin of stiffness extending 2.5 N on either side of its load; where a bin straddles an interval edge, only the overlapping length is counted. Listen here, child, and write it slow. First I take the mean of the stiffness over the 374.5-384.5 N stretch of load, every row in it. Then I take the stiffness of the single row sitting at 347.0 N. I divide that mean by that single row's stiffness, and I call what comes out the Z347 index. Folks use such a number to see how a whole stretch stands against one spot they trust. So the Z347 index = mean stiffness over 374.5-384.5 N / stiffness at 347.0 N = 1.22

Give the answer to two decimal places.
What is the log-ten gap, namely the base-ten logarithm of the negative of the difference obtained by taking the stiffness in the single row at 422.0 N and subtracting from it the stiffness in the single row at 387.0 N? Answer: 1.23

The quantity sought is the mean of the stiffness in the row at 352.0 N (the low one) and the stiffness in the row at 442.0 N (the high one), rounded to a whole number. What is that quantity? 170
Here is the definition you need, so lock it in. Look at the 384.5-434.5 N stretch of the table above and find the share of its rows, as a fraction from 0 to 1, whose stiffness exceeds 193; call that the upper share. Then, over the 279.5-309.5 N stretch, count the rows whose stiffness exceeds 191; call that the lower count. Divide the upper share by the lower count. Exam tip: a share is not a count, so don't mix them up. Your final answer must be 0.067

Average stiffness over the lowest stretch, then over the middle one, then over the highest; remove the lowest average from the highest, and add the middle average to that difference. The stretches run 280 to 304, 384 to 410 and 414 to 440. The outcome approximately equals 185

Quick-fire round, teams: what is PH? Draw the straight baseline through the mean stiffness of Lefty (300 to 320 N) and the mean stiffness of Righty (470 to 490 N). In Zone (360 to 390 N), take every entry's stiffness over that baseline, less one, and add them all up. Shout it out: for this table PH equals 1.0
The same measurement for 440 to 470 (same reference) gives -1.3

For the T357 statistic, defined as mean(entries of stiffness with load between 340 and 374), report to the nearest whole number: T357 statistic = 203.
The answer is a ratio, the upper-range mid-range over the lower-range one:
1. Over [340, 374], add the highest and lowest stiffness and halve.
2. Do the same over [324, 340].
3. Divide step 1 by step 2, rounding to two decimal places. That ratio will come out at 1.11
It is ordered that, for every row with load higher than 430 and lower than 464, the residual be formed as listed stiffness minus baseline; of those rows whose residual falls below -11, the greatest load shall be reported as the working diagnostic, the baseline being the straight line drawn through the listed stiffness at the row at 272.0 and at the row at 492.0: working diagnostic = 457.0 N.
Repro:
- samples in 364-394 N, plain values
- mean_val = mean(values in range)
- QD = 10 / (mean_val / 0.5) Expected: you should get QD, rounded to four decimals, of 0.0229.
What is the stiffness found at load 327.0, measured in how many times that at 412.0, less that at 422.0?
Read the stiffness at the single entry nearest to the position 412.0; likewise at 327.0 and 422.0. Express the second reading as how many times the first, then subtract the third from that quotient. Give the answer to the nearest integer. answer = -176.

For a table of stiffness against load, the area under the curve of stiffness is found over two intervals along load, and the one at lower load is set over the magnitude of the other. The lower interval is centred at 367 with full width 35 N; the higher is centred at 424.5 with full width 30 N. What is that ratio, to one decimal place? 1.4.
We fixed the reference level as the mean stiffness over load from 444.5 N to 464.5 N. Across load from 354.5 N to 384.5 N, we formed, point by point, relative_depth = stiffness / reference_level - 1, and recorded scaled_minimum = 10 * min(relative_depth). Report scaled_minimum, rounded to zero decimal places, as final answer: 4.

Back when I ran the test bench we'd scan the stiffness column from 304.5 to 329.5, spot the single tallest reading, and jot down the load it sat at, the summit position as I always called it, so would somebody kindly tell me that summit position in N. 327.0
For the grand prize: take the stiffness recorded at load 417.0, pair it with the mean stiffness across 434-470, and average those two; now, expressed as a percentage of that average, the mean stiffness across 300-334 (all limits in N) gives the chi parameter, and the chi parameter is 106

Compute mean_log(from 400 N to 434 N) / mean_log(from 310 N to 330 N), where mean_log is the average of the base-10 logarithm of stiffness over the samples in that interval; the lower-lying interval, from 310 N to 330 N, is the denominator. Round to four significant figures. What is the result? 1.001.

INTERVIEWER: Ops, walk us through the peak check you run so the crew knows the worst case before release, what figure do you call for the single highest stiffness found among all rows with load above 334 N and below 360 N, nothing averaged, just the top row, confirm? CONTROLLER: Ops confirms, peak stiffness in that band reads 204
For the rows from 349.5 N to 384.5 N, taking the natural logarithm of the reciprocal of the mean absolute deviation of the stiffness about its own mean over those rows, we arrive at -2.9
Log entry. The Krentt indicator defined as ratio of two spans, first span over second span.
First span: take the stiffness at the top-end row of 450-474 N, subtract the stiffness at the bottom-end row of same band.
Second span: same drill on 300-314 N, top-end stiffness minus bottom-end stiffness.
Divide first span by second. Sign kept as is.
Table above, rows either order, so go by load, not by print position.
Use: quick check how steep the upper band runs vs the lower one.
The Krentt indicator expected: -12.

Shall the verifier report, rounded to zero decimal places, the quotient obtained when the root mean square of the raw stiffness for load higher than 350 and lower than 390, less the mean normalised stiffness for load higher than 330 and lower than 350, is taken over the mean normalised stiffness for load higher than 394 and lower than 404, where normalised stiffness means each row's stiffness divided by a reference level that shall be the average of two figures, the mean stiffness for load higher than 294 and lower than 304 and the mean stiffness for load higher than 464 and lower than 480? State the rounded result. 216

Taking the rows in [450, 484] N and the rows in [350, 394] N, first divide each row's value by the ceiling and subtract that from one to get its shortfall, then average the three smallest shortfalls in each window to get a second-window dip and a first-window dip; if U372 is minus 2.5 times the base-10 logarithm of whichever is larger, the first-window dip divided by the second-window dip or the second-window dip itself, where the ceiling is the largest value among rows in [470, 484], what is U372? 3.2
